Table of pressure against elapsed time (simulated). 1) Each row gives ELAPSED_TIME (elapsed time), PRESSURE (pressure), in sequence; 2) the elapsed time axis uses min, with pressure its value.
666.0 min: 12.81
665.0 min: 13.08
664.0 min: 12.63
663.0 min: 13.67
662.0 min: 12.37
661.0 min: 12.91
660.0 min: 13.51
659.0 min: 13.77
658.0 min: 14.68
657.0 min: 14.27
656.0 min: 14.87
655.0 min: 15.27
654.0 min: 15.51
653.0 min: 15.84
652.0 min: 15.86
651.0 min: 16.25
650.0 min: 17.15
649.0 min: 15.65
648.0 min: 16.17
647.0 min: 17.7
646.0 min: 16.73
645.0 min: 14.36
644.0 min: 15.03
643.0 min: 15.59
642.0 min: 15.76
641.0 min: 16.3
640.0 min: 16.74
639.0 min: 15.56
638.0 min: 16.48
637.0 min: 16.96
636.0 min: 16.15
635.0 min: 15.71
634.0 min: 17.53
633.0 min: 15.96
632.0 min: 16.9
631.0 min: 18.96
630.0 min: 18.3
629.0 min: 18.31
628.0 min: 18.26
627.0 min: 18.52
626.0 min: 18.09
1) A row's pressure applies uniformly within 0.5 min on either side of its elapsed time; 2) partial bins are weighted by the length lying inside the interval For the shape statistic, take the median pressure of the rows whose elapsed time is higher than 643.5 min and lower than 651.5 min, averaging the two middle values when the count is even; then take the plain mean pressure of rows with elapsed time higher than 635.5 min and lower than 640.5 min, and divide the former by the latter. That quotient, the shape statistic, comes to 0.99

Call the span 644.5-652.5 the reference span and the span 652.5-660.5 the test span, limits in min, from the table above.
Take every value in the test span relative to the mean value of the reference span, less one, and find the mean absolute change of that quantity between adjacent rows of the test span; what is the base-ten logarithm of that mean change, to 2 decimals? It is -1.56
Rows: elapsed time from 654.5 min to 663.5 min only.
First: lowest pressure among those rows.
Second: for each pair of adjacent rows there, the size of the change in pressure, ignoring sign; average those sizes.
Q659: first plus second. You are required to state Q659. 13.0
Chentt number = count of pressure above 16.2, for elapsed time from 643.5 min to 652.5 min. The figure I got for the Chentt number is 4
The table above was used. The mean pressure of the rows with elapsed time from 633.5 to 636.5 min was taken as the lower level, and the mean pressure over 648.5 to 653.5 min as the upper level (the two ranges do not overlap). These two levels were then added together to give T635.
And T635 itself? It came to 32.6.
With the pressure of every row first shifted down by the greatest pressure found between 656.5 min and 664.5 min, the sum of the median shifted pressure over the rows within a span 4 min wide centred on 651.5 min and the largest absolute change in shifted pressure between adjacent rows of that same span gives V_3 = 2.3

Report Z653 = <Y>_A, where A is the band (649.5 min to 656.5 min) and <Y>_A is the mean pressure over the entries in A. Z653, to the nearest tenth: 15.8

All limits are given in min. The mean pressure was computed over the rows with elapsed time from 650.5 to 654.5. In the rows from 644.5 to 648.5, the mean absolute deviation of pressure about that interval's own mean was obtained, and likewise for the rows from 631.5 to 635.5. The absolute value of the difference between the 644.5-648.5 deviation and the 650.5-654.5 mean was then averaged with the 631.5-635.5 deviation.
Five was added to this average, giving 12.8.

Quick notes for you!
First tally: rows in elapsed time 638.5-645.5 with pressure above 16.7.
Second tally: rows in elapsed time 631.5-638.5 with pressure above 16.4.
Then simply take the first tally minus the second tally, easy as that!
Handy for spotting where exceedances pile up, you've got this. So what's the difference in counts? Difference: -3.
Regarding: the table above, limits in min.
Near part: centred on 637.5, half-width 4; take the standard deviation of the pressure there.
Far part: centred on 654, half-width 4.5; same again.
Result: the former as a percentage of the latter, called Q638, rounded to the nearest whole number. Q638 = 74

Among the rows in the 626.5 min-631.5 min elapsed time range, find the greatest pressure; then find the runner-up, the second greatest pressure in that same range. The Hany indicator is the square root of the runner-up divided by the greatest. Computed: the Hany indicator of 0.988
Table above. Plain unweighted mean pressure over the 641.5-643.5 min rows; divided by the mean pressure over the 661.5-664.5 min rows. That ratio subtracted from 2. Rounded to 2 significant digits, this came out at 0.78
